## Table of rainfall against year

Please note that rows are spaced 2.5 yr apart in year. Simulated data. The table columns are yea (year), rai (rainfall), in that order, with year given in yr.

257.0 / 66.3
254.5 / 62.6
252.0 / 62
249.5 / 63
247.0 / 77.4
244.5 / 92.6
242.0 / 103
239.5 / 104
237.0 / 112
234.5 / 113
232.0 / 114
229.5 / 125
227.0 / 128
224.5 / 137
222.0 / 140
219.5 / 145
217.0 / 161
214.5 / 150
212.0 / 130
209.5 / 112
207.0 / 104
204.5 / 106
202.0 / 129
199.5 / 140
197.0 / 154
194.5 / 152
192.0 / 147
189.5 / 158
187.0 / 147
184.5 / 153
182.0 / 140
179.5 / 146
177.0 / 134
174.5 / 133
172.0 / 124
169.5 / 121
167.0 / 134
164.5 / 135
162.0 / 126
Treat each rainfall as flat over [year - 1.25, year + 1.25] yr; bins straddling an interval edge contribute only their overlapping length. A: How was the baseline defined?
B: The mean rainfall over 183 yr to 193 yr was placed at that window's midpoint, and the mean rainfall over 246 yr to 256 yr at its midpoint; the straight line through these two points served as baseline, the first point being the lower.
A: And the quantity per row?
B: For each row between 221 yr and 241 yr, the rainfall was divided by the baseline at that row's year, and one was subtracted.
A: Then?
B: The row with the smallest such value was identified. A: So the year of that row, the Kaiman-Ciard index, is 232.0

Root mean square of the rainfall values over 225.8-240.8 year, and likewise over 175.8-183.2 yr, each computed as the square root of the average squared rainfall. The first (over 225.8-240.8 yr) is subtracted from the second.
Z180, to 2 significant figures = 24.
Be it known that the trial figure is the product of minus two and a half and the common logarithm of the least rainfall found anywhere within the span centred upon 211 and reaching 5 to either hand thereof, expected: -5.04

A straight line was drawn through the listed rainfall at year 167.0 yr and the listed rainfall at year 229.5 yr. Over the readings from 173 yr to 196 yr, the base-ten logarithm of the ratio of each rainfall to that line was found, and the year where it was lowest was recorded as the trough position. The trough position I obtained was 174.5 yr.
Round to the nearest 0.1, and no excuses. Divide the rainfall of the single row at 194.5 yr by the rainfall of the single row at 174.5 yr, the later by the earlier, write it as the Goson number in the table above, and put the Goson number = 1.1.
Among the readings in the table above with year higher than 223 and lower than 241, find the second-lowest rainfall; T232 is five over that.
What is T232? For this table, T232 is 0.045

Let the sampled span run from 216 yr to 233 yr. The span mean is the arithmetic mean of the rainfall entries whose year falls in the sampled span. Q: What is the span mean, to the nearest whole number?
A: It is 136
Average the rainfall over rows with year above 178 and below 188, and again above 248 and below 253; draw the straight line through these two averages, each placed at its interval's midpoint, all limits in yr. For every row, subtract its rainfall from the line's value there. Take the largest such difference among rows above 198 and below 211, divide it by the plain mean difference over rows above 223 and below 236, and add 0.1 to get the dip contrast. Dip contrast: -0.3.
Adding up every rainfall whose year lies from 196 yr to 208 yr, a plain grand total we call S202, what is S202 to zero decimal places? 633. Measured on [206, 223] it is 942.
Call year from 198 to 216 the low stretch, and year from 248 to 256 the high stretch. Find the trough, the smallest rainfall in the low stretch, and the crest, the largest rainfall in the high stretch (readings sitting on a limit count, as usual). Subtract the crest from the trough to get 41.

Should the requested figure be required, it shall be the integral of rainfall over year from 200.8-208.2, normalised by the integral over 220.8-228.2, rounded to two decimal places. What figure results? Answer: 0.84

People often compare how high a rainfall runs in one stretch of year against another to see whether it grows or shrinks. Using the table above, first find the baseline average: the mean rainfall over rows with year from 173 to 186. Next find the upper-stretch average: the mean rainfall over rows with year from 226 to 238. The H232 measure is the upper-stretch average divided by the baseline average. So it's 0.84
